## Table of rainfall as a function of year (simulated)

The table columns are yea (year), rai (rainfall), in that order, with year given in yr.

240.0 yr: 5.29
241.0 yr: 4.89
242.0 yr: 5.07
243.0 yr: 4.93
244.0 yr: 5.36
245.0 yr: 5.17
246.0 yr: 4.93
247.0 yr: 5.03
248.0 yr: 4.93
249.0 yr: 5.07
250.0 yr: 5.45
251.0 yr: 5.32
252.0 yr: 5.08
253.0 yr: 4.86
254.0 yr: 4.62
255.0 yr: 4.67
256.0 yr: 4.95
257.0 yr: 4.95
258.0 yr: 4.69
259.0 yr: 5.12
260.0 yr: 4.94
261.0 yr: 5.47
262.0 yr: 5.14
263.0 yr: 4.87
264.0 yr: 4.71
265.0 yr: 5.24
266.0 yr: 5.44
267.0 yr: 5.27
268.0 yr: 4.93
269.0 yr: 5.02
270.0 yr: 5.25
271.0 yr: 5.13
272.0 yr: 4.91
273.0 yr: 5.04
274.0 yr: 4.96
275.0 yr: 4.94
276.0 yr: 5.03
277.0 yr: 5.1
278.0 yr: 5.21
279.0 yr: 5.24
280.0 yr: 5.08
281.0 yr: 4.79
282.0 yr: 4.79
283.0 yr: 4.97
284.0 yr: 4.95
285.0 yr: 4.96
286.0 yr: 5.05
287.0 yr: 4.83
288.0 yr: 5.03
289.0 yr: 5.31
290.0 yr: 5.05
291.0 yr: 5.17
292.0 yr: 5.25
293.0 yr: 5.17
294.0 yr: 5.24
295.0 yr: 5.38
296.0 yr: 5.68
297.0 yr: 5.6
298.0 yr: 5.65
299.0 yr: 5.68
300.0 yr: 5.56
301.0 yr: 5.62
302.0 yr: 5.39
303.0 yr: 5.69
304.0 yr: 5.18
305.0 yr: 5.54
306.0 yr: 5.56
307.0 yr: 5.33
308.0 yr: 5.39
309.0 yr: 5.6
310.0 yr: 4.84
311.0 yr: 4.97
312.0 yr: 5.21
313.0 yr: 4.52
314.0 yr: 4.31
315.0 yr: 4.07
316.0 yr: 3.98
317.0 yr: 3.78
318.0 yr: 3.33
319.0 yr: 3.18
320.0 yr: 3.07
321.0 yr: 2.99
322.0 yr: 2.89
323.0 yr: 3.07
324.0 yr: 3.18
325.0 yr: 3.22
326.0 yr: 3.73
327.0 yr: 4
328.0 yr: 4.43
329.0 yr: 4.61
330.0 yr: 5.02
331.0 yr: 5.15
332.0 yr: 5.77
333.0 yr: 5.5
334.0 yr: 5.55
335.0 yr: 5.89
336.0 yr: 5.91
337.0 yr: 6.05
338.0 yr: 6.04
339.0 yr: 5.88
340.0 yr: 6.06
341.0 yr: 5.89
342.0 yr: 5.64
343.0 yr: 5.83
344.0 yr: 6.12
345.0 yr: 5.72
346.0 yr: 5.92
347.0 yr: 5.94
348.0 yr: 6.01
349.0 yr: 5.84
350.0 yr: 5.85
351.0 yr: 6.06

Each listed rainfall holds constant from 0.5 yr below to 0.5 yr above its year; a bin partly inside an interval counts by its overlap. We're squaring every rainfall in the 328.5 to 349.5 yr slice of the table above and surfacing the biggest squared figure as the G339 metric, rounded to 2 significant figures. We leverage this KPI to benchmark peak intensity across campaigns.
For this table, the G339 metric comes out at 37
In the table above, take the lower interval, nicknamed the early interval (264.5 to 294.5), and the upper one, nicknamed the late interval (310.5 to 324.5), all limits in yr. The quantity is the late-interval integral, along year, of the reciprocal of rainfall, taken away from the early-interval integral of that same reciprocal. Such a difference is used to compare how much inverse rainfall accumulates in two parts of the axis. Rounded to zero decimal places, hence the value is 2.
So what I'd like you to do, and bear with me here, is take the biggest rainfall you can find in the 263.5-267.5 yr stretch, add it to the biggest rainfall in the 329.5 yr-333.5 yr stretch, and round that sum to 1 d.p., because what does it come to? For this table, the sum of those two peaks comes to 11.2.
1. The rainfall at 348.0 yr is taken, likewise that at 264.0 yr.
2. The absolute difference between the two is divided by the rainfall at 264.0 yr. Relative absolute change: 0.28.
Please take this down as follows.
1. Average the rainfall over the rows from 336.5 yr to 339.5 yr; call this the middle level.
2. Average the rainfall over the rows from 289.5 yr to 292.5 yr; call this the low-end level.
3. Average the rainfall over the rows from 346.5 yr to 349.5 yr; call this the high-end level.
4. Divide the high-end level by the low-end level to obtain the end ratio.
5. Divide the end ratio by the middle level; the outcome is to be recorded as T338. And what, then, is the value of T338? 0.192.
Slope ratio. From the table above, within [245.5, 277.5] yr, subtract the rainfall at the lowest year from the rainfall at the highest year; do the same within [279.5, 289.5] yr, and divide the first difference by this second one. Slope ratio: 0.7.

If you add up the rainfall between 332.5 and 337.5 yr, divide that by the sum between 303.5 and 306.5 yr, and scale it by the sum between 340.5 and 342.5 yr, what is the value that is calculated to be 20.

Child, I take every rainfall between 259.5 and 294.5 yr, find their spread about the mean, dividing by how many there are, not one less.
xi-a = 0.18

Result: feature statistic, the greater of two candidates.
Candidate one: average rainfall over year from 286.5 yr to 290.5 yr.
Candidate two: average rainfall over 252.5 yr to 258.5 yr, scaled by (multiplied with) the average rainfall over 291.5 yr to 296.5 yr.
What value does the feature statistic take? 26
